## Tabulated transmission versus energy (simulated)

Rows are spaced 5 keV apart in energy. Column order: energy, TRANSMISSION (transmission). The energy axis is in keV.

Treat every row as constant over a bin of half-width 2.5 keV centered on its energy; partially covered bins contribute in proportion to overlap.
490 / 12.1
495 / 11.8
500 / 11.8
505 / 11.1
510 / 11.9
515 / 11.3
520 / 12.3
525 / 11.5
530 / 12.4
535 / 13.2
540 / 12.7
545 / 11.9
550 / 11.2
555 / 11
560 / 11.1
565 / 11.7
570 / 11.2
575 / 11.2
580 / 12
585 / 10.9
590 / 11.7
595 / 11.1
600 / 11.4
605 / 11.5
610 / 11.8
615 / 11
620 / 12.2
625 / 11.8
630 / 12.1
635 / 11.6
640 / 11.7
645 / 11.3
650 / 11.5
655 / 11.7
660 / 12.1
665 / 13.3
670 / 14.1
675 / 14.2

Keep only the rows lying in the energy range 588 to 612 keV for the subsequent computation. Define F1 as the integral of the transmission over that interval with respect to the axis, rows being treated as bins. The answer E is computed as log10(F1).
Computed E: 2.441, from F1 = 276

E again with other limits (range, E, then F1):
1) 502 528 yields 2.481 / 303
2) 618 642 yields 2.455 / 285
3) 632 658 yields 2.479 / 301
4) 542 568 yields 2.472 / 296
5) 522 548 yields 2.505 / 320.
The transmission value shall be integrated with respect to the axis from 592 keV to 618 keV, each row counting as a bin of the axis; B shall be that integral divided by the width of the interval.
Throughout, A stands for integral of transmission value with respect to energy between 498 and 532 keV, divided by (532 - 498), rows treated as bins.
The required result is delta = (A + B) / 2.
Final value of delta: 11.56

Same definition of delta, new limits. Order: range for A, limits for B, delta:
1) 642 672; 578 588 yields 11.86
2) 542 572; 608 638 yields 11.56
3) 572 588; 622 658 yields 11.53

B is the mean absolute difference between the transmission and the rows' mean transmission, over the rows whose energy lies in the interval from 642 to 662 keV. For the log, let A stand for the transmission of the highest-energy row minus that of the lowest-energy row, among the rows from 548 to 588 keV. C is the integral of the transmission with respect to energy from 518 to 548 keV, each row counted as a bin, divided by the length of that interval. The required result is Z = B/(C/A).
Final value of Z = -0.01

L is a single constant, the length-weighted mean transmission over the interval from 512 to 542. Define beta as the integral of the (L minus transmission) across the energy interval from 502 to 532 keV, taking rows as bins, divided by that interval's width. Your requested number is 0.5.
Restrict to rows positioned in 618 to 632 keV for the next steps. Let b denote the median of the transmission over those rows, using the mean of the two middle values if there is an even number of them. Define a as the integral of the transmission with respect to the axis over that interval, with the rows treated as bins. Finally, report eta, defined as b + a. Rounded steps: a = 168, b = 12.1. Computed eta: 180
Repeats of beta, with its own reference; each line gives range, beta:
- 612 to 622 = 0.6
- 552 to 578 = 1.0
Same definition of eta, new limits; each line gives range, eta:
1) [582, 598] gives 191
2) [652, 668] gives 210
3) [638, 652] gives 172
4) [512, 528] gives 199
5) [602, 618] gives 195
